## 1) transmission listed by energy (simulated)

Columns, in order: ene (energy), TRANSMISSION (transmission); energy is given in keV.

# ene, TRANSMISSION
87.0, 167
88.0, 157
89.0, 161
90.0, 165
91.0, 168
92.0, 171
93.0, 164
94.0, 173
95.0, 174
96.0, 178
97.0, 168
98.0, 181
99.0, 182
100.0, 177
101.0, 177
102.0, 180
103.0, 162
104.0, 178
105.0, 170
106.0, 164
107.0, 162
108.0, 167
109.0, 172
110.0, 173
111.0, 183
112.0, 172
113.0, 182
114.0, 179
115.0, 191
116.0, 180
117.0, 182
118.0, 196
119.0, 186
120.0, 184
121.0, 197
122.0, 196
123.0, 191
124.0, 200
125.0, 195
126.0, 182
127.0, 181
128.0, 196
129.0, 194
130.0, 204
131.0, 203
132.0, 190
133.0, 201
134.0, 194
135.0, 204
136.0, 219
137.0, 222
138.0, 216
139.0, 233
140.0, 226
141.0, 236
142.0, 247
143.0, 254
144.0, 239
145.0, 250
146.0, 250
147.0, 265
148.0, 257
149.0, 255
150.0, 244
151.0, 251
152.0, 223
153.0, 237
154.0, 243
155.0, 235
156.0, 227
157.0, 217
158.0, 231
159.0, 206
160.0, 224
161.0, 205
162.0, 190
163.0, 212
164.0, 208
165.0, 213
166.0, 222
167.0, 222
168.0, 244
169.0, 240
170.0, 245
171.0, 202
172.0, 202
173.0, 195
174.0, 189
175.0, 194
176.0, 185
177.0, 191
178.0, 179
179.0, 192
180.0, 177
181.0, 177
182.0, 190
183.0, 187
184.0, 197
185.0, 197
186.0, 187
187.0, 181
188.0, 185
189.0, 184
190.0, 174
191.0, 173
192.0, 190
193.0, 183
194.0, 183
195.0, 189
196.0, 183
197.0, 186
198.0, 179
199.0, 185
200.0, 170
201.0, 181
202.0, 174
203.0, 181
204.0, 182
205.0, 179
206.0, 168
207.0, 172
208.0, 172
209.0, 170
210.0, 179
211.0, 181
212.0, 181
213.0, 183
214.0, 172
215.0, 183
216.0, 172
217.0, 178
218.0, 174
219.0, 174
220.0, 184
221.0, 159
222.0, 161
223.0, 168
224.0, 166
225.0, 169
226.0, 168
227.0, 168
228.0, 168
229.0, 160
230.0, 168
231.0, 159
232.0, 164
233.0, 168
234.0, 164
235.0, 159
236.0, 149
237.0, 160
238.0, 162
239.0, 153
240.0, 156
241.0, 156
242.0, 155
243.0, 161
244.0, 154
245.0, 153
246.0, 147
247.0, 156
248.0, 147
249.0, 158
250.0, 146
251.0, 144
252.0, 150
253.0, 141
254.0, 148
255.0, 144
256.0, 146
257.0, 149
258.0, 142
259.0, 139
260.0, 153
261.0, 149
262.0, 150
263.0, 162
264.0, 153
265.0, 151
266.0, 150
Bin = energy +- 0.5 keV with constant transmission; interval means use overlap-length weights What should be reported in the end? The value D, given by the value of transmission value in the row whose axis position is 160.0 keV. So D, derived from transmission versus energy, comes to 224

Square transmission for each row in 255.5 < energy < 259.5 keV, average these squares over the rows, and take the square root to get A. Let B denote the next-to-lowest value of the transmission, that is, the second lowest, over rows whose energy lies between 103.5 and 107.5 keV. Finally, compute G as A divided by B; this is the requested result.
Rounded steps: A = 144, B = 164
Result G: 0.88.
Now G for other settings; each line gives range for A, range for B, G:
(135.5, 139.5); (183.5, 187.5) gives 1.19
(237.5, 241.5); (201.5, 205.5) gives 0.88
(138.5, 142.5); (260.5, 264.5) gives 1.57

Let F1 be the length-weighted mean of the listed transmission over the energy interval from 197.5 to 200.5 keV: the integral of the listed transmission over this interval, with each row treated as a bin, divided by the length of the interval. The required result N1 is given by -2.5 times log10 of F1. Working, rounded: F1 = 178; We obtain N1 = -5.63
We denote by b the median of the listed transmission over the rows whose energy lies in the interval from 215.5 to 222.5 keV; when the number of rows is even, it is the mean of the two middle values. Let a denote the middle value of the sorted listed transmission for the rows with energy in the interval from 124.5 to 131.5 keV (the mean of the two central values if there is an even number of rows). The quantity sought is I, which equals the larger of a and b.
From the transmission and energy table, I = 195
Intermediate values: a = 195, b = 174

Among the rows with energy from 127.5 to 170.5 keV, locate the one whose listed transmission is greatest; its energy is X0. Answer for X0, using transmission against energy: 147.0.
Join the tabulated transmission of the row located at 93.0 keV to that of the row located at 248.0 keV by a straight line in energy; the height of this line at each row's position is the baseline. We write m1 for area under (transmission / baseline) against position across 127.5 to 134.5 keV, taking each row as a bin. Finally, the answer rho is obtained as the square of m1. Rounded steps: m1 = 8.6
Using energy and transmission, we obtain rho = 75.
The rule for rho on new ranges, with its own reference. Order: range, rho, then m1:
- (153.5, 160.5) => 102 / 10.1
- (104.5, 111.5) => 54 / 7.3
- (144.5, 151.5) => 126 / 11.2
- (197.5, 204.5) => 68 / 8.2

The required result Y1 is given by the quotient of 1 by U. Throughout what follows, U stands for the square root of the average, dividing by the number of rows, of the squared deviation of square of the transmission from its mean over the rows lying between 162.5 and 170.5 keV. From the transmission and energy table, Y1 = 0.0002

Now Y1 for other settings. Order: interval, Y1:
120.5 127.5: 0.0004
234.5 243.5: 0.0008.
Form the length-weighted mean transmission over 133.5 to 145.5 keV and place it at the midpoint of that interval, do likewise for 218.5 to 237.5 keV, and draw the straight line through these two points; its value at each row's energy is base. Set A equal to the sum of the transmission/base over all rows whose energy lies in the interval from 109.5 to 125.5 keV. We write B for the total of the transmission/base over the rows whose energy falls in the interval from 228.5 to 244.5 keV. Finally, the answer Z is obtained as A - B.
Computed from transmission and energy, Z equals -4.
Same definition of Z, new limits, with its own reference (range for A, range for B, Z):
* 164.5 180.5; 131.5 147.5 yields 0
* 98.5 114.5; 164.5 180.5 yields -5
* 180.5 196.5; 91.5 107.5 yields 5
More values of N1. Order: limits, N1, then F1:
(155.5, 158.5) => -5.88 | 225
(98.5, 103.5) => -5.61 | 176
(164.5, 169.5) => -5.90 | 228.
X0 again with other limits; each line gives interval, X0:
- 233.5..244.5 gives 234.0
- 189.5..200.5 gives 192.0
